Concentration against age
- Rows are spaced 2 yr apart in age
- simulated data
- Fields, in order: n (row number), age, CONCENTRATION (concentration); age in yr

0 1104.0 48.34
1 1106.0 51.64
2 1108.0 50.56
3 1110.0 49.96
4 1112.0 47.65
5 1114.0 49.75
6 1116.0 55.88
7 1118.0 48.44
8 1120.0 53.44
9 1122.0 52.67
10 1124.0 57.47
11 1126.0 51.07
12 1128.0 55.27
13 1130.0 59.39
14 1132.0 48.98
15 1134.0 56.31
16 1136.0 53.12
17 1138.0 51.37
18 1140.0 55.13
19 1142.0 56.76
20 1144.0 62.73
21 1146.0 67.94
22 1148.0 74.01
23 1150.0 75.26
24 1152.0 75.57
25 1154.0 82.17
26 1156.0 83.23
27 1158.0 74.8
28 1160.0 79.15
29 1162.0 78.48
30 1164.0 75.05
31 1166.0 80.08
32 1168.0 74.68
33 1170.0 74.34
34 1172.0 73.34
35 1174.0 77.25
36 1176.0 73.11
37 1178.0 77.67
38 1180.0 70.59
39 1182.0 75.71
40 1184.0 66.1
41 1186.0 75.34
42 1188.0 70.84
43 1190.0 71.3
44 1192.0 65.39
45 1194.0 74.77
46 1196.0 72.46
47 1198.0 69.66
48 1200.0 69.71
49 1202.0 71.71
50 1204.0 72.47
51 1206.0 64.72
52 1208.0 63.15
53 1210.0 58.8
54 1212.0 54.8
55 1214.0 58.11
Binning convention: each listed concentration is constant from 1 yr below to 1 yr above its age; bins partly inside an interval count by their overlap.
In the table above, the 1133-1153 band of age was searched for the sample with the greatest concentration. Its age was 1152.0 yr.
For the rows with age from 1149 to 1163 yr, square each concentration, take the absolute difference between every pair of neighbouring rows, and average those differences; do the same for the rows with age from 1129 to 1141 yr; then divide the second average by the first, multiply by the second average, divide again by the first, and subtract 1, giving 0.0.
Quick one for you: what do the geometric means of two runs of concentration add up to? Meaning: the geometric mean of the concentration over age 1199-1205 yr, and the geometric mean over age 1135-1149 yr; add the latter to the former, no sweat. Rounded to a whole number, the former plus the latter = 131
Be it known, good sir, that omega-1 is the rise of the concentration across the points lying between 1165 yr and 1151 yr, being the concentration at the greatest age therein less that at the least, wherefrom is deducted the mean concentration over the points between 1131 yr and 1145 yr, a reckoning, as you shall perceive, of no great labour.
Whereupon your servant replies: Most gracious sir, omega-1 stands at -55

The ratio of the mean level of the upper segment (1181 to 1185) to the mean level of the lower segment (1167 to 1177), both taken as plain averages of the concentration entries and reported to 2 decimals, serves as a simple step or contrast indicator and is 0.95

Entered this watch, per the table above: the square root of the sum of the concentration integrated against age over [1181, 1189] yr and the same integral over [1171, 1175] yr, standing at 29.6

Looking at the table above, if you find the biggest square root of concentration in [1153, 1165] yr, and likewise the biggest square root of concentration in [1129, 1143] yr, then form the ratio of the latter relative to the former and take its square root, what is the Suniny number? 0.92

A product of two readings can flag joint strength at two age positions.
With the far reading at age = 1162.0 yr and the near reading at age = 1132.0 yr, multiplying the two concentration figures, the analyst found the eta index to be 3844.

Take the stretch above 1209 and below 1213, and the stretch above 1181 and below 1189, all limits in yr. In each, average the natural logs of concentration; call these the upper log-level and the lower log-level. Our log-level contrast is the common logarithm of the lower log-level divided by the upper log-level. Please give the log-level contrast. 0.025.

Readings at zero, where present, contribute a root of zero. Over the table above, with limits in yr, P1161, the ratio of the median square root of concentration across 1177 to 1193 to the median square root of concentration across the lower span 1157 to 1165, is 0.96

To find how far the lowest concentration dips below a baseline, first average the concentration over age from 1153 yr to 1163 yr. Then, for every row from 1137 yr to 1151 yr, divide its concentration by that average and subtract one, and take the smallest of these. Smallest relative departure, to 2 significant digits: -0.35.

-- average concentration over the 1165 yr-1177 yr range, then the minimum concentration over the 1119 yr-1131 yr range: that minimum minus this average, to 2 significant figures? -24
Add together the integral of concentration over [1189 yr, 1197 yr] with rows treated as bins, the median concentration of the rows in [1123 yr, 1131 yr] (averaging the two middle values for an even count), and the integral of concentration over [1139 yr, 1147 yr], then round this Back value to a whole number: 1109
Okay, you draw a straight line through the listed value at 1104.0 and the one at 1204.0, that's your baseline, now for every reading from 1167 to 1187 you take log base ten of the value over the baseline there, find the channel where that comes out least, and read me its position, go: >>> 1184.0 yr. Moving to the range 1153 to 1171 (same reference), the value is 1170.0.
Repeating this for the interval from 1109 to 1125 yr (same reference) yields 1118.0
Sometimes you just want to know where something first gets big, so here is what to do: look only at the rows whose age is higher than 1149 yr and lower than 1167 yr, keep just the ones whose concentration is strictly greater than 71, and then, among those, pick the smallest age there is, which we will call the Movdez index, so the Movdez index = 1150.0 yr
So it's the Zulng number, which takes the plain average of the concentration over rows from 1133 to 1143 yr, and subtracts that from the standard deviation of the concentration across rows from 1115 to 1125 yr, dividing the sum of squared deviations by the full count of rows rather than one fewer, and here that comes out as -51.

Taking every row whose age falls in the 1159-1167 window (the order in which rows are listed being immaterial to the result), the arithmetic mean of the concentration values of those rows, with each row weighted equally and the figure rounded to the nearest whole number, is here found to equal 78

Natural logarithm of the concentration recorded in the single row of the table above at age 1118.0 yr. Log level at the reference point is 3.9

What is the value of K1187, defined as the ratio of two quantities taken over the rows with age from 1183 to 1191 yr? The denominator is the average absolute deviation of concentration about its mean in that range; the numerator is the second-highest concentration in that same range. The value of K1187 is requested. 29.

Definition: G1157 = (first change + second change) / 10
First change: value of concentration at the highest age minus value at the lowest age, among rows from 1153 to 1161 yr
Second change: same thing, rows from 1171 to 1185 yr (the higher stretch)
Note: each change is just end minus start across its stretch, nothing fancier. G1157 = -1.03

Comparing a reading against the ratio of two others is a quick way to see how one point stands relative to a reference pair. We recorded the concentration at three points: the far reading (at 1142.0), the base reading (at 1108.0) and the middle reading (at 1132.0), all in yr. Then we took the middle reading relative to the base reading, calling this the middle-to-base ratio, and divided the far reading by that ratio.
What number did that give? 59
